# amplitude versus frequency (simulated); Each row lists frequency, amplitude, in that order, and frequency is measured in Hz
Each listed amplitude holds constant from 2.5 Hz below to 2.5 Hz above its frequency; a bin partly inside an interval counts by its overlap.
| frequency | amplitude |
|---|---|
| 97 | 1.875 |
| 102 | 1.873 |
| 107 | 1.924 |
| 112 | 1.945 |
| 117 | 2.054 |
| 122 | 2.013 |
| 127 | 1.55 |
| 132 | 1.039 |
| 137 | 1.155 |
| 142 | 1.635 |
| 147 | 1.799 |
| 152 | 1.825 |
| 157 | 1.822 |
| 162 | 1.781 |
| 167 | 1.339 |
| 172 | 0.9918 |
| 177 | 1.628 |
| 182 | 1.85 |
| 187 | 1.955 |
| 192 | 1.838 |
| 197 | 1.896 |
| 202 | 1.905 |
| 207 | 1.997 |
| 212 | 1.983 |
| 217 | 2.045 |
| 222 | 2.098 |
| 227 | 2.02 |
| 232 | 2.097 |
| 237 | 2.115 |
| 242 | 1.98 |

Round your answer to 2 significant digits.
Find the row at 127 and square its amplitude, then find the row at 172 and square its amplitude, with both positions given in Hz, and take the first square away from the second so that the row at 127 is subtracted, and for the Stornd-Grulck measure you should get -1.4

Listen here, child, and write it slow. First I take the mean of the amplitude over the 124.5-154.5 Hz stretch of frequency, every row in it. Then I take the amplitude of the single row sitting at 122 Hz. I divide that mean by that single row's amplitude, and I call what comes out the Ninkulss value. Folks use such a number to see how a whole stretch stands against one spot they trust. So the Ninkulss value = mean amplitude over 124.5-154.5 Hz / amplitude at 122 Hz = 0.75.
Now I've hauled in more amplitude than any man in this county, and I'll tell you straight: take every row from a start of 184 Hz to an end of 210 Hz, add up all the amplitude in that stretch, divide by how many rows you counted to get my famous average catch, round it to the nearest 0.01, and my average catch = 1.92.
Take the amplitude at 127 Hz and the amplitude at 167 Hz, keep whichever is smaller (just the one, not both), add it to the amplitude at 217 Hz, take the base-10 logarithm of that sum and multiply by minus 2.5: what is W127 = -1.32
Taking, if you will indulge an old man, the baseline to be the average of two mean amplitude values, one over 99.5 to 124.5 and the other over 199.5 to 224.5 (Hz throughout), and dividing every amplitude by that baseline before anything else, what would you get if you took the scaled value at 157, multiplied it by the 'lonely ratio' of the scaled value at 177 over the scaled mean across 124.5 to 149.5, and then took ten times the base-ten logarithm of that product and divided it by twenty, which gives 0.01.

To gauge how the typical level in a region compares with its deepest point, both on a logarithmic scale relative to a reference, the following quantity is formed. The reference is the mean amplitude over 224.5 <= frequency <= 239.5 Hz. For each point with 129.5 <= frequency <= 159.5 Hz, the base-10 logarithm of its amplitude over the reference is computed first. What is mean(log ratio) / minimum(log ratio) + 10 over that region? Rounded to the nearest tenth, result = 10.5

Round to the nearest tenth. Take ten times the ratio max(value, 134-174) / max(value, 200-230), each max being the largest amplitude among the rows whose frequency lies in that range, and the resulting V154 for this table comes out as 8.7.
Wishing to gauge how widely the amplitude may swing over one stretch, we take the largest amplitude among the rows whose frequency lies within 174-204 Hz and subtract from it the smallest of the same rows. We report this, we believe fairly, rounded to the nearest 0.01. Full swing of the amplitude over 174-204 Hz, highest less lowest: 0.33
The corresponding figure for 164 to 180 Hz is 0.64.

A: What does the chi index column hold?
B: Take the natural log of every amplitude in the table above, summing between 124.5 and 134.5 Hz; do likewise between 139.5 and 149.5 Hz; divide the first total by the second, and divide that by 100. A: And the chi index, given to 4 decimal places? 0.0044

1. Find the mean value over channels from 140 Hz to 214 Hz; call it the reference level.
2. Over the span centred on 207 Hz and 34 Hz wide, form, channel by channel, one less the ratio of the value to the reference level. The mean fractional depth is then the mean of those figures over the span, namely -0.12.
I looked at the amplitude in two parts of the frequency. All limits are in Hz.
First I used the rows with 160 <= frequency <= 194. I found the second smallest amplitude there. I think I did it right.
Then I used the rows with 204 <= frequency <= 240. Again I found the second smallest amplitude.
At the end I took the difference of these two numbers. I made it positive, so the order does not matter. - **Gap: 0.66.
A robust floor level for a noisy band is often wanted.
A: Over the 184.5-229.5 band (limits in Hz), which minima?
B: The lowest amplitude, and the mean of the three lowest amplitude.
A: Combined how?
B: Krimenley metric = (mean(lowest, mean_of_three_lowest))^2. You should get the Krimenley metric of 3.5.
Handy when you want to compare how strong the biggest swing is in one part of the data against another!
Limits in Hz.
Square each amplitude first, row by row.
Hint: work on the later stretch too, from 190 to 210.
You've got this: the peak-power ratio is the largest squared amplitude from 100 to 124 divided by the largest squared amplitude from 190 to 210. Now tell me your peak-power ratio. 1.1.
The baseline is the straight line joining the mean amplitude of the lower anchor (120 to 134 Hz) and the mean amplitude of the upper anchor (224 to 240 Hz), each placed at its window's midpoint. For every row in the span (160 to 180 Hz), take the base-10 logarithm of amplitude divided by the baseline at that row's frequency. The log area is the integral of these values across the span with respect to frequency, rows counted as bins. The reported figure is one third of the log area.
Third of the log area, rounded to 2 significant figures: -0.65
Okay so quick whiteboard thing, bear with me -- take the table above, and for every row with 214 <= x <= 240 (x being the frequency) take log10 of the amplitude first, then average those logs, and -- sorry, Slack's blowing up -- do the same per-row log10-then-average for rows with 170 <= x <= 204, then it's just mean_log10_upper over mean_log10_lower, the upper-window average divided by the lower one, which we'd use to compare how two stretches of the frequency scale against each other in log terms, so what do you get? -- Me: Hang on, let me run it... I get 1.4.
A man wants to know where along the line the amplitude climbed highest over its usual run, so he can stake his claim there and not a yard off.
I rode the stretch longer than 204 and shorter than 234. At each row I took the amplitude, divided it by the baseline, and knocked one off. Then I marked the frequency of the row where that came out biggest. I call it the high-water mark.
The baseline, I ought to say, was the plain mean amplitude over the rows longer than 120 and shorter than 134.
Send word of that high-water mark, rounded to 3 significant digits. 222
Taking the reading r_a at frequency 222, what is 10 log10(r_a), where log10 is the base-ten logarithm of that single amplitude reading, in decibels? 3.2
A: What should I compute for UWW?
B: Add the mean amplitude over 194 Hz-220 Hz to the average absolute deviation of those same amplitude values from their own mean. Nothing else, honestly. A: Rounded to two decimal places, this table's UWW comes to 2.02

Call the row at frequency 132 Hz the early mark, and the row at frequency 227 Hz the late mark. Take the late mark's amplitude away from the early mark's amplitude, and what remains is -1.0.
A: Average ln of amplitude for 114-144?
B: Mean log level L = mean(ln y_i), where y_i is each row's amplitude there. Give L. 0.42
